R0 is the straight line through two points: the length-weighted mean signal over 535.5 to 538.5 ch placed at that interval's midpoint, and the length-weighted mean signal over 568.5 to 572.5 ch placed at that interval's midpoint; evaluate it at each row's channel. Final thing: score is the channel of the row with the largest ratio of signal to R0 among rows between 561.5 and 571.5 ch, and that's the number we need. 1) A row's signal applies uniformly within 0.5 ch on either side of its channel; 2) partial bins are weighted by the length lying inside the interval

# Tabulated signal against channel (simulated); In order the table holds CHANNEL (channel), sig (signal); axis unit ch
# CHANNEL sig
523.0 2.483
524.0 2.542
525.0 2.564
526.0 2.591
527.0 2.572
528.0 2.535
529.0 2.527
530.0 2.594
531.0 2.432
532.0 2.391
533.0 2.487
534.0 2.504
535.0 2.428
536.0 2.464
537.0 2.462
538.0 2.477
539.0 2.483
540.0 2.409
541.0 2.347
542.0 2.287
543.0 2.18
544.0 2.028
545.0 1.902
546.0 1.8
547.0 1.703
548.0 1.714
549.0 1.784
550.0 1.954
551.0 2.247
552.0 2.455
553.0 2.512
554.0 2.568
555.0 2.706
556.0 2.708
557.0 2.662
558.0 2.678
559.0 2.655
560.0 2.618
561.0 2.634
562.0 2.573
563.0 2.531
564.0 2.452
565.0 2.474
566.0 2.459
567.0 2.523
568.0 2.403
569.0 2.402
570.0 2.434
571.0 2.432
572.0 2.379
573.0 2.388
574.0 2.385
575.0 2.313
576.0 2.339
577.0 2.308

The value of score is 562.0 ch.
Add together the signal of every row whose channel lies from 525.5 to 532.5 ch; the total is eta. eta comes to 17.6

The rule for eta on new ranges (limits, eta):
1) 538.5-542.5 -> 9.5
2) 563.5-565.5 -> 4.9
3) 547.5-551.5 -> 7.7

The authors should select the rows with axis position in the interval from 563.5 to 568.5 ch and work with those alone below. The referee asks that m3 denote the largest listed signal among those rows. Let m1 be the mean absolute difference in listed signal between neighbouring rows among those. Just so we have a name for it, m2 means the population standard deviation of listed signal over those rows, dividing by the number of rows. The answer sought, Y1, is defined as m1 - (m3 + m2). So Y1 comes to -2.51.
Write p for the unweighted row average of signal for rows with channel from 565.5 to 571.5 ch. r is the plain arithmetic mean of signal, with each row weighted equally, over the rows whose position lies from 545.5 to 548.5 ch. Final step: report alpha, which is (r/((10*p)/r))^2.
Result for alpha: 0.02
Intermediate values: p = 2.44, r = 1.74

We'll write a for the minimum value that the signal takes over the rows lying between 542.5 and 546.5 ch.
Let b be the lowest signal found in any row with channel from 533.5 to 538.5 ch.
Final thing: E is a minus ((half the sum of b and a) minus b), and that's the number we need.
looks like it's 2.1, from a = 1.8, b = 2.428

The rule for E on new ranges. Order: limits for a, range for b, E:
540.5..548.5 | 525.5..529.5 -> 2.1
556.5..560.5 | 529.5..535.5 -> 2.5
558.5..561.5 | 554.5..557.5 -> 2.6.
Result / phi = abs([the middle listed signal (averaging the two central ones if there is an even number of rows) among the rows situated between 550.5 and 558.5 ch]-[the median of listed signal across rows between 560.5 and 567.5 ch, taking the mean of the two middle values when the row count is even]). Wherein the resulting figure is 0.092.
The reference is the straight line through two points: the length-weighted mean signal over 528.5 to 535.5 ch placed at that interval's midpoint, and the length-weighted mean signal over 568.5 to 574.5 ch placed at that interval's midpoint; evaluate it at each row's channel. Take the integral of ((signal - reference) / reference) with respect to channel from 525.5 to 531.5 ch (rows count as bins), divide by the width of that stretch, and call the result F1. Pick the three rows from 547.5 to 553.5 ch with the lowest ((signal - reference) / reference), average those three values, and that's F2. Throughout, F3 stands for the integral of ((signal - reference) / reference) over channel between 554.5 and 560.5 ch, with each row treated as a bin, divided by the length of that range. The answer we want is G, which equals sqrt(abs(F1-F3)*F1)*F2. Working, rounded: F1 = 0.022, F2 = -0.26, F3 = 0.10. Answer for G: -0.011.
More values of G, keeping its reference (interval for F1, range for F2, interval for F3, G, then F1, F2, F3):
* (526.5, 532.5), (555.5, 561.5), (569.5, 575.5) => 0.001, 0.009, 0.09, -0.01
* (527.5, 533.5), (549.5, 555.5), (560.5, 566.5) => -0.001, 0.004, -0.09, 0.04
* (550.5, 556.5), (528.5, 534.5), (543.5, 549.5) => -0.002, 0.039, -0.02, -0.26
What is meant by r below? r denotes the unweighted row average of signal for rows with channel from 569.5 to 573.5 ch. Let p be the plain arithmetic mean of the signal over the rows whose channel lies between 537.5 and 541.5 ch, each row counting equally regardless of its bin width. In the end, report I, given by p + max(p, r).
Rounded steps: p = 2.43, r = 2.41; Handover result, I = 4.86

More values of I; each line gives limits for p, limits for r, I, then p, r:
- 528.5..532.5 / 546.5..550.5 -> 4.97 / 2.49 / 1.79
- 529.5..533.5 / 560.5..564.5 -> 5.02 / 2.48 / 2.55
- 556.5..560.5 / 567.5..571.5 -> 5.31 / 2.65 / 2.42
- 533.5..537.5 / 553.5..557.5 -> 5.13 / 2.46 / 2.66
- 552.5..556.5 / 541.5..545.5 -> 5.25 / 2.62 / 2.10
